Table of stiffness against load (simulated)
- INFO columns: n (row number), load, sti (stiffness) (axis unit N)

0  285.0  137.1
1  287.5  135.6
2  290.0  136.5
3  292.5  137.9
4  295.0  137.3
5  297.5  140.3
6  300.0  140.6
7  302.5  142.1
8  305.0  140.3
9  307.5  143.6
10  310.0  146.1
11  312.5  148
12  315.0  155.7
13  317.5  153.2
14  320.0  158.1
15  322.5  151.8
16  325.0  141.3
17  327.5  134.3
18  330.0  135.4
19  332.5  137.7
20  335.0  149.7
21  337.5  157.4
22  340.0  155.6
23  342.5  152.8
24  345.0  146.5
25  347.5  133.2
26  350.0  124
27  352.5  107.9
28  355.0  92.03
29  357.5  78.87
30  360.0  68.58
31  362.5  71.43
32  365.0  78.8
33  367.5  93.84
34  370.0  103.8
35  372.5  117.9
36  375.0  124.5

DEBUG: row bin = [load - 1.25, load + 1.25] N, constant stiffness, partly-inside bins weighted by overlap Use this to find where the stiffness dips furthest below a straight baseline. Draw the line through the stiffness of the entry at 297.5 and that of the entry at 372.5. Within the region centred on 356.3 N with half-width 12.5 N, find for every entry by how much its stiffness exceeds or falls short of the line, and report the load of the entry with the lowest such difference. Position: 360.0 N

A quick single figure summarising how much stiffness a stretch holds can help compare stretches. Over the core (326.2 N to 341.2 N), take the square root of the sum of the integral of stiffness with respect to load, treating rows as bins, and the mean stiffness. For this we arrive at 48.2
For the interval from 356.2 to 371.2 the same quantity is 36.3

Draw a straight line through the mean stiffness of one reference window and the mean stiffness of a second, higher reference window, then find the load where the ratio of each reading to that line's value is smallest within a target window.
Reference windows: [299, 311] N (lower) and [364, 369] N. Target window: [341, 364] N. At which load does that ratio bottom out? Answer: 360.0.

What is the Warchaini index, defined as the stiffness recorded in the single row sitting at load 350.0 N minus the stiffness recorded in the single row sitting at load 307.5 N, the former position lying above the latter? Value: -20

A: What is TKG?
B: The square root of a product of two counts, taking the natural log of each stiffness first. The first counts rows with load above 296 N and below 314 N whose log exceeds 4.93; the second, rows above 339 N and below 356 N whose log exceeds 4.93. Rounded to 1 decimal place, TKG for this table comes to 4.6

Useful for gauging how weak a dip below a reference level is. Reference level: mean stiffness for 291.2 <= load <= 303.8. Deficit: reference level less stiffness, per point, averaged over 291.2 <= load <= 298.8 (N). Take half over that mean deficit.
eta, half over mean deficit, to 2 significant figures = 0.44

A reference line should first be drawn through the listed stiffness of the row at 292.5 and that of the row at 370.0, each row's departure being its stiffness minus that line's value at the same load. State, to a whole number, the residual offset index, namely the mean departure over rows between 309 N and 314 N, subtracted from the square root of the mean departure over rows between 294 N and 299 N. -16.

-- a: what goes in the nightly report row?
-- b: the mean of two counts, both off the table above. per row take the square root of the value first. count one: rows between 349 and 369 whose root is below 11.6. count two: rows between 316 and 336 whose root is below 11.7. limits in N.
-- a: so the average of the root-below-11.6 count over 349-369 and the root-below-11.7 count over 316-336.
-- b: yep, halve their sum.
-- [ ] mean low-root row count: 5.0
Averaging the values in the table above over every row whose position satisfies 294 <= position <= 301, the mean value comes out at 139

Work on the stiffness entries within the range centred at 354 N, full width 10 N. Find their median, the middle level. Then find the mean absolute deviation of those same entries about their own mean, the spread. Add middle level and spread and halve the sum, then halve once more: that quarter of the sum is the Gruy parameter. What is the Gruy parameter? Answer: 28.8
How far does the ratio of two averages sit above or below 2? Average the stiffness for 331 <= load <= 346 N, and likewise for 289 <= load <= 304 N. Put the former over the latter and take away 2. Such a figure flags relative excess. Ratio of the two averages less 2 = -0.92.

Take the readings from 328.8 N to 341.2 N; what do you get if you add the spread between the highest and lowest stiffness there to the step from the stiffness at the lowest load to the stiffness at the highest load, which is 42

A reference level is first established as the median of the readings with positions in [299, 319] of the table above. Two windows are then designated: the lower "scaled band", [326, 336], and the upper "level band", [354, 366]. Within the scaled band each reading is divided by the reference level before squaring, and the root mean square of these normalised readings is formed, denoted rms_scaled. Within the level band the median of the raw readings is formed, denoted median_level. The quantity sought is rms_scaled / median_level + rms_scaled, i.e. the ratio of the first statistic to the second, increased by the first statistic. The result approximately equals 0.97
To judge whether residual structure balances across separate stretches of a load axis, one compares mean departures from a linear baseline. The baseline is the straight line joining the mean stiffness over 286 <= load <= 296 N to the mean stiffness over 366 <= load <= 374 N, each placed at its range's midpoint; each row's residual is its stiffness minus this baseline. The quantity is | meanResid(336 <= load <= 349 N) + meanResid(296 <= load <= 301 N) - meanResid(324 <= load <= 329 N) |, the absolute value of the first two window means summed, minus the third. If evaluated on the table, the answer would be 24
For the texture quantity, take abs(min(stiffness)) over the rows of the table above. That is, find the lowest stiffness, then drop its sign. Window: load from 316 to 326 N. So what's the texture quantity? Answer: 141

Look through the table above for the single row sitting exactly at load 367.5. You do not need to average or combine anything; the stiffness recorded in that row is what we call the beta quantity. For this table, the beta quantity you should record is 93.84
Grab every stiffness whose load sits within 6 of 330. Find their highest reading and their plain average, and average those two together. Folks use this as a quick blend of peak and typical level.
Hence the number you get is 145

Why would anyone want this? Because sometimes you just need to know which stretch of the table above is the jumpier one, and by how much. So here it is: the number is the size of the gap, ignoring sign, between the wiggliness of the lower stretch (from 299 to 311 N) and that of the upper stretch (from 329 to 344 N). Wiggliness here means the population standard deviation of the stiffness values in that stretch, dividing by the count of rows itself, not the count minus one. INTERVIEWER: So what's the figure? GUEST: 6.4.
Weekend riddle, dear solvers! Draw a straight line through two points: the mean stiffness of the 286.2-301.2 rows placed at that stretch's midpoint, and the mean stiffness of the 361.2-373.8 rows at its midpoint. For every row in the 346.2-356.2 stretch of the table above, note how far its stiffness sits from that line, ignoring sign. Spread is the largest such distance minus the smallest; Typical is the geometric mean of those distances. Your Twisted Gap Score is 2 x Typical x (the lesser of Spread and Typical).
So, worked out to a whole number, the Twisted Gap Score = 332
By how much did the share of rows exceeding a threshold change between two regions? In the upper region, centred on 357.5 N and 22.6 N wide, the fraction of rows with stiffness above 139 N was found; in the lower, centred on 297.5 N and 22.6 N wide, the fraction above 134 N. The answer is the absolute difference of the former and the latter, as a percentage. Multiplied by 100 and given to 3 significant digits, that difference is 100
